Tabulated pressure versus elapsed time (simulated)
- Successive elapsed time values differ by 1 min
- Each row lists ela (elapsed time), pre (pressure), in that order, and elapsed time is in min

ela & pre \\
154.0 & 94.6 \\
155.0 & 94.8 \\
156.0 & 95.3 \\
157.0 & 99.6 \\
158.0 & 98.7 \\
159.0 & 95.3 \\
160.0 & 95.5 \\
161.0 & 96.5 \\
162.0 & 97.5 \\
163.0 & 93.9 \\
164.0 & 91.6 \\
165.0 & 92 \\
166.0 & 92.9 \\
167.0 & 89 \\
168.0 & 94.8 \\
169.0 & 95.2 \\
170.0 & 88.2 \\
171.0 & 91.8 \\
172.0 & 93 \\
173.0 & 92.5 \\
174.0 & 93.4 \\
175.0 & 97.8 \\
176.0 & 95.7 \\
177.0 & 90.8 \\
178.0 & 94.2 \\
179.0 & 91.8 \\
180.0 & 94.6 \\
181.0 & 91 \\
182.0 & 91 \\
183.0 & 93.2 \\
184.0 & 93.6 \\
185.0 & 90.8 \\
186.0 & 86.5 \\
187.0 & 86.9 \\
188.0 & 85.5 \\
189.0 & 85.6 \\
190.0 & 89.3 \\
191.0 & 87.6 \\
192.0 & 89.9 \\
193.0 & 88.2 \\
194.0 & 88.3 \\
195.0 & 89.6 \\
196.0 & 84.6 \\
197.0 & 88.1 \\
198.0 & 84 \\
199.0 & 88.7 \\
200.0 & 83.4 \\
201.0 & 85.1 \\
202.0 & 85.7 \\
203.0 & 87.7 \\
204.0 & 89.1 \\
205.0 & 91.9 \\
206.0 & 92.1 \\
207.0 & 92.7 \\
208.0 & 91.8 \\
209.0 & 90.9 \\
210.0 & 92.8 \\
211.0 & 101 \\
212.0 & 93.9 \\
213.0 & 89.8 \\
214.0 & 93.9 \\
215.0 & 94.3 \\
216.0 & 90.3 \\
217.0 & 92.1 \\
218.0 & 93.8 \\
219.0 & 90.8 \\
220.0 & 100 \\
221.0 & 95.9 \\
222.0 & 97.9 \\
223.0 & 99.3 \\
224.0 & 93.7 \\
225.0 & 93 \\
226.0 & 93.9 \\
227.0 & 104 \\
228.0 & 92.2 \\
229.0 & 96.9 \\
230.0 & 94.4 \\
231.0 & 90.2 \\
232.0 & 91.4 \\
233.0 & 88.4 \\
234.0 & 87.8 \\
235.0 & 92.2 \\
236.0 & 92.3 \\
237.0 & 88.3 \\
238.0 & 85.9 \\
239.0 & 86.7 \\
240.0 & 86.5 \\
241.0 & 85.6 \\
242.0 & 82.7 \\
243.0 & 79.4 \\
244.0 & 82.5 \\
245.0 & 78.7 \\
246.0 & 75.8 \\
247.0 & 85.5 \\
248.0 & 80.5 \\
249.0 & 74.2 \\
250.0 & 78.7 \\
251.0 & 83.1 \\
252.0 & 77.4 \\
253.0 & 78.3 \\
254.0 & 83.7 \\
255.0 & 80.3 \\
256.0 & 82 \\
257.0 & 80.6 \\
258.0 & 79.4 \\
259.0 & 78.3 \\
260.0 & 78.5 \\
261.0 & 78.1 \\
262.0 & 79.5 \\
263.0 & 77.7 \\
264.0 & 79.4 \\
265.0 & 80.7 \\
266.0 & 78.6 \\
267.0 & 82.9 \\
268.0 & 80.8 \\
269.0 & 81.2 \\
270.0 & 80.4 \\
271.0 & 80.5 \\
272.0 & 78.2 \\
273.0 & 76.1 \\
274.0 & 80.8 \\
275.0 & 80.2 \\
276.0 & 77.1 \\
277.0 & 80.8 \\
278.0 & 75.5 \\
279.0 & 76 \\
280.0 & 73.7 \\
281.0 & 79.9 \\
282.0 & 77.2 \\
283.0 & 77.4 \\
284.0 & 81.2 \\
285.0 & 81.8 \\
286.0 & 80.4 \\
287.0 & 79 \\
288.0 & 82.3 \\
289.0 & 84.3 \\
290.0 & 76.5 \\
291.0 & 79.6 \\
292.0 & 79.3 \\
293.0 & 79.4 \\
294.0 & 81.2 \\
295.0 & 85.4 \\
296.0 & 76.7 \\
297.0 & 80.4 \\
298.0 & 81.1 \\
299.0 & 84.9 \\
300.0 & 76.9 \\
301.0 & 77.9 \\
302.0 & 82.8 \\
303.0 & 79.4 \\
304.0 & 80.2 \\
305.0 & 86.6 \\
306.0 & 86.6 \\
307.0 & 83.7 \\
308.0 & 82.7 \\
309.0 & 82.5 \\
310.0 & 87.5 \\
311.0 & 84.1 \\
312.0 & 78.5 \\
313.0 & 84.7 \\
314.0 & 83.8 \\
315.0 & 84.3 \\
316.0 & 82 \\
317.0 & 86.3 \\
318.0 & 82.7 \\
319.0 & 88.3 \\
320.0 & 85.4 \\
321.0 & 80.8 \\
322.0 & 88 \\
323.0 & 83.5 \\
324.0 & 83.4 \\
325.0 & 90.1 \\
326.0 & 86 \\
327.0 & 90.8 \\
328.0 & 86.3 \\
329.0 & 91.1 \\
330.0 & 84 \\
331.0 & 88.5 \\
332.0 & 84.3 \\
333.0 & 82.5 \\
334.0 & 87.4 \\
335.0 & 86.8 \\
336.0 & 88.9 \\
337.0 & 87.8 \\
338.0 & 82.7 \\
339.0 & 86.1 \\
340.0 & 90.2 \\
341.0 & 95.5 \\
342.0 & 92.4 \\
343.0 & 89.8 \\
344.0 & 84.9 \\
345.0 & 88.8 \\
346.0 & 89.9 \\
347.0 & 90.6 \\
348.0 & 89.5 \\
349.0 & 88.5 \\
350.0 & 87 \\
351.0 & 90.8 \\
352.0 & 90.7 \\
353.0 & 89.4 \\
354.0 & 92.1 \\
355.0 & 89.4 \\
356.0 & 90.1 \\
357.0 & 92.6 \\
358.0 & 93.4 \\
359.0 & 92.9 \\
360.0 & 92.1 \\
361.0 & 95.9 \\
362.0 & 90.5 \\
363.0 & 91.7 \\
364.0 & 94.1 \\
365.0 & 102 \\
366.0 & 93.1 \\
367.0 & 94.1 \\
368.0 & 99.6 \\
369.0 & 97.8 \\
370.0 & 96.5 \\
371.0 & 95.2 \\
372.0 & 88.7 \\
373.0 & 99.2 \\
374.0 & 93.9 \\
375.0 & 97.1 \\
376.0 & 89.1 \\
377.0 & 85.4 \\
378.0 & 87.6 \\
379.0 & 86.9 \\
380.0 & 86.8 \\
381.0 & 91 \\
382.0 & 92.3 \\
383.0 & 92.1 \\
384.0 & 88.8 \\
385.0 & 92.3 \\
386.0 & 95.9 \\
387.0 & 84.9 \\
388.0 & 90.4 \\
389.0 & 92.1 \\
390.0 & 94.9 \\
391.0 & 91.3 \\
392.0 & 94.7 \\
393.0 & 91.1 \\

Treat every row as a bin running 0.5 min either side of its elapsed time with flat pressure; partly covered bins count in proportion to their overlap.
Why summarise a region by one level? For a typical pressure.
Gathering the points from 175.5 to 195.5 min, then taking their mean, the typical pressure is 90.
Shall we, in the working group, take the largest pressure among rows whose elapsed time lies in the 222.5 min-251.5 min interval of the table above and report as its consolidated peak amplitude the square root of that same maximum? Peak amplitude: 10.2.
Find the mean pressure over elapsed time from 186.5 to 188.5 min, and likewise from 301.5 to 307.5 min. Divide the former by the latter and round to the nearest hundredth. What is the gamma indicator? 1.04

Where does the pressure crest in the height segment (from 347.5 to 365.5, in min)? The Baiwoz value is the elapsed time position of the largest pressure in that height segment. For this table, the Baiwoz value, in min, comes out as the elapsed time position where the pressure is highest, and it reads 365.0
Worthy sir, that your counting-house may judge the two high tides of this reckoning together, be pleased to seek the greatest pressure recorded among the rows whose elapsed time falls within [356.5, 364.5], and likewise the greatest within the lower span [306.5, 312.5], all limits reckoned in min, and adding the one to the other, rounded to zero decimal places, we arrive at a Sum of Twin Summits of 183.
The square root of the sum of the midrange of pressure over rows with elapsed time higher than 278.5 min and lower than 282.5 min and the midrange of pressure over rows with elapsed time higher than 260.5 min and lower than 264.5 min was 12.5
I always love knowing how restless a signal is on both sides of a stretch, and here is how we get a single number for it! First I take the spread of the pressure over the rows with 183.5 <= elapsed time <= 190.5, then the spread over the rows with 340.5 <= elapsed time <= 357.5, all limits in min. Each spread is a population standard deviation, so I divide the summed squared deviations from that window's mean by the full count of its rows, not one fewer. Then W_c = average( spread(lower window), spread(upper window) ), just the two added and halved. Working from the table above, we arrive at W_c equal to 2.5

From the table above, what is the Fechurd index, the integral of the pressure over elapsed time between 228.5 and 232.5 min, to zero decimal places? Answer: 373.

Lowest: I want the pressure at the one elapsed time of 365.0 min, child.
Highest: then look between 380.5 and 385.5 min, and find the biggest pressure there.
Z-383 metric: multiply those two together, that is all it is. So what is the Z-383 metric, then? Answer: 9415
